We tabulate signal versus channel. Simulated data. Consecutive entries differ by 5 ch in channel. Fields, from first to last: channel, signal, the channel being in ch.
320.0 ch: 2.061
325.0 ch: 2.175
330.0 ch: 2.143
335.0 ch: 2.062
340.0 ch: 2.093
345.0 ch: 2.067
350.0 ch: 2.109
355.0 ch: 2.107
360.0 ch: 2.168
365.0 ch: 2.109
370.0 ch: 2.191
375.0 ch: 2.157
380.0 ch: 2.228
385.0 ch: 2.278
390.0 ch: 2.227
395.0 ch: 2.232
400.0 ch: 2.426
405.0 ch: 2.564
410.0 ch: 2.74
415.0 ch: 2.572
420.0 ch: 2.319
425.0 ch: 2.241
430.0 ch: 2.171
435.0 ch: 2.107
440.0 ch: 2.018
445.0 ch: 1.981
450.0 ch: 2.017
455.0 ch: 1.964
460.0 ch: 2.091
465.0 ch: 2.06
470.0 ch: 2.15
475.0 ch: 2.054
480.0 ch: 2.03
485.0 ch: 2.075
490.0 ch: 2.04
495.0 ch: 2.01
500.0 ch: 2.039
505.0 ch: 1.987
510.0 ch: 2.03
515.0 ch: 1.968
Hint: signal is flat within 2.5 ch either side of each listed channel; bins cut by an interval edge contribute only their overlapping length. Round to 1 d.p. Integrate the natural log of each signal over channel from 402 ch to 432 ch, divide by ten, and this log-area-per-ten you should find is 2.7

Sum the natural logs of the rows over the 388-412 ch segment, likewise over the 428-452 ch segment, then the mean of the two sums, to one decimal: 4.0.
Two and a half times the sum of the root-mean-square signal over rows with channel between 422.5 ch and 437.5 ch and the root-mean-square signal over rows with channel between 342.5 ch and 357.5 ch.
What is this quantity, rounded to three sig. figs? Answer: 10.7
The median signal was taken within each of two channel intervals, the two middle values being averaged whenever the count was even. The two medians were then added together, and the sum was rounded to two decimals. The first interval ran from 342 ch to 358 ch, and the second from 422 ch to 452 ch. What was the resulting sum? 4.17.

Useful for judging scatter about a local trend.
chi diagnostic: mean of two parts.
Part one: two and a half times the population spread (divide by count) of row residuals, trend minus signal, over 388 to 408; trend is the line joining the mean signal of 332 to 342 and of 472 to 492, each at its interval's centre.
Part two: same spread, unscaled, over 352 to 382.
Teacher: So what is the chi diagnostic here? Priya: 0.20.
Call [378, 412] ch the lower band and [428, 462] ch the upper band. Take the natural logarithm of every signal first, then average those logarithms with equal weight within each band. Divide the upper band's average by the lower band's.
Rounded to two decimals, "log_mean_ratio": 0.83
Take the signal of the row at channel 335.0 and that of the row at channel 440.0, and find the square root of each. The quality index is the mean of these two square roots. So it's 1.428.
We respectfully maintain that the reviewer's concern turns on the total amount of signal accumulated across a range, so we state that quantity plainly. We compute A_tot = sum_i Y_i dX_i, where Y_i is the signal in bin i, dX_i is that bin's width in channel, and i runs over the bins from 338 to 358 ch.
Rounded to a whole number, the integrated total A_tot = 42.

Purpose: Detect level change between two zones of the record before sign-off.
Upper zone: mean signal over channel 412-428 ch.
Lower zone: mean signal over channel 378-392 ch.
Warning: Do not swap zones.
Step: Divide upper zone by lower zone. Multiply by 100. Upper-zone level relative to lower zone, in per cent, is 106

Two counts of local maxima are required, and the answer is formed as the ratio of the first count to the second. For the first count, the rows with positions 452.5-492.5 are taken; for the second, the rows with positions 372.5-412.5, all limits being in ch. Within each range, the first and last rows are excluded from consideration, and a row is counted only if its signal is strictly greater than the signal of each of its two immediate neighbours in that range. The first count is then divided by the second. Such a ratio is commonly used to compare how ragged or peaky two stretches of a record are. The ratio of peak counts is 3.00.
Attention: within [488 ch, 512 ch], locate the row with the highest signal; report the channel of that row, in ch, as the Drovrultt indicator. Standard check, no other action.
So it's 490.0 ch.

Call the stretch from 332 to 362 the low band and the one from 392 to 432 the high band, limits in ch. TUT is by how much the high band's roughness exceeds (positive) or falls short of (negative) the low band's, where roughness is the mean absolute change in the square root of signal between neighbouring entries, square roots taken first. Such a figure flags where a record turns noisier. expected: 0.038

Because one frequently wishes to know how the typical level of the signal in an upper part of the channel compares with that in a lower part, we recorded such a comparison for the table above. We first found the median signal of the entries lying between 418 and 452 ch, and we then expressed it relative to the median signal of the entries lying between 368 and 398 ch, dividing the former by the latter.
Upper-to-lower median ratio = 0.95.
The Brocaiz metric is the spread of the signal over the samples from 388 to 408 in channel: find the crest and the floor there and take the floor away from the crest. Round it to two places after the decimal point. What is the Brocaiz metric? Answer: 0.34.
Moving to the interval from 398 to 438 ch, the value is 0.63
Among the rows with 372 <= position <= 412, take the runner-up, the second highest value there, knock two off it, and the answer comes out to 0.56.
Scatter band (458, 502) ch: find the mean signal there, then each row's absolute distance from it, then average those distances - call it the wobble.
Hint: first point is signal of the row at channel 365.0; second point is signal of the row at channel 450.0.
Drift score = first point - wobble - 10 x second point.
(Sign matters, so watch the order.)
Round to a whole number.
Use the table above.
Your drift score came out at -18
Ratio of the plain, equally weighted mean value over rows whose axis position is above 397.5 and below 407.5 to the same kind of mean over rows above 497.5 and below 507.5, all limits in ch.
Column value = 1.24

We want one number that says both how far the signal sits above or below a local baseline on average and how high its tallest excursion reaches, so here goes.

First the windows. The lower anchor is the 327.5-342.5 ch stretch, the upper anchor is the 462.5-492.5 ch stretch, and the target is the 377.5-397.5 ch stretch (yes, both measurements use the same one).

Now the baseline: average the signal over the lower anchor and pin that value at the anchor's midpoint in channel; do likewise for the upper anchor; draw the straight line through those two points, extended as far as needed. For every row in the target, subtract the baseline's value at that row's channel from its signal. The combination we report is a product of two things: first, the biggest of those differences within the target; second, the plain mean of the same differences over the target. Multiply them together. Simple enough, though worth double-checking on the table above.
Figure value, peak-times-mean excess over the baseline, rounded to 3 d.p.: 0.029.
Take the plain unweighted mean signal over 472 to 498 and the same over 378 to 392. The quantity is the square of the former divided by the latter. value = 1.86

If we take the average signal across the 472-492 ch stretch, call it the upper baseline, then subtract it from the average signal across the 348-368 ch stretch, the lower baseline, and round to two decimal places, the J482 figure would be 0.07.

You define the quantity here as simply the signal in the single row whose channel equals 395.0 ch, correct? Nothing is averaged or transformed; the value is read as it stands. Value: 2.232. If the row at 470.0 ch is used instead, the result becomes 2.15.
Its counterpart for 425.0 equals 2.241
